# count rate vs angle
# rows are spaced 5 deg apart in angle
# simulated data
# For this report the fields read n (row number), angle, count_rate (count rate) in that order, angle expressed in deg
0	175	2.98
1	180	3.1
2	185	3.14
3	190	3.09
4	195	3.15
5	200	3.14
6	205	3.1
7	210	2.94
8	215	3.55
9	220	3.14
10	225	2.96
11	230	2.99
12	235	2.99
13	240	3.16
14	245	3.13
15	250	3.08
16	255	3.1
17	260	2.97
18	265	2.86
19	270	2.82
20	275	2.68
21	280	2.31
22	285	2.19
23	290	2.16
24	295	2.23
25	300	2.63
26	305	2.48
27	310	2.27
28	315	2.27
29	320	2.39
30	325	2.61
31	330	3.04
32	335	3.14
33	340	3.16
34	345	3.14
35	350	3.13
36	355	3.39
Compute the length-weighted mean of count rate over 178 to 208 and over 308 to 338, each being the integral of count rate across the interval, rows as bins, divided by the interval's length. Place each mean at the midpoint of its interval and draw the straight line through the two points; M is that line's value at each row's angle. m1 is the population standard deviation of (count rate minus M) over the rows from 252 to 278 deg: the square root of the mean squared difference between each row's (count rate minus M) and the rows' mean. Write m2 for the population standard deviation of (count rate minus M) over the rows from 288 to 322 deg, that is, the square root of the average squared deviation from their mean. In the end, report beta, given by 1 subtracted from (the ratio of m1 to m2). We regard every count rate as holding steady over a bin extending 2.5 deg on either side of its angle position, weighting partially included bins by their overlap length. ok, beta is -0.29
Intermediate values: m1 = 0.12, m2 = 0.16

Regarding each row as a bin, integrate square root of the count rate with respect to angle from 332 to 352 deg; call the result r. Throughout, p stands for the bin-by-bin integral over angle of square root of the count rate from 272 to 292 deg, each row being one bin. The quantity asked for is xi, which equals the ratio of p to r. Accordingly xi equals 0.86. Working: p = 30.6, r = 35.4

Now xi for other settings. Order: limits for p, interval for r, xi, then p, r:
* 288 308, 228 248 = 0.88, 30.8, 35.0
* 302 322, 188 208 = 0.87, 30.7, 35.3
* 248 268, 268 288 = 1.10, 34.6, 31.5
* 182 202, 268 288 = 1.12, 35.4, 31.5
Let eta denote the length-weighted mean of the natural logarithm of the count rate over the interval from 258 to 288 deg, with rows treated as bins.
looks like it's 0.96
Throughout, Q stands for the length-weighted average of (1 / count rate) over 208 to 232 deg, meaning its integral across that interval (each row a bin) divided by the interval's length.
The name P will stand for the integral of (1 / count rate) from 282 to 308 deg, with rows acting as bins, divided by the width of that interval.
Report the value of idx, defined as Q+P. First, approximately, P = 0.431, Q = 0.32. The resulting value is 0.752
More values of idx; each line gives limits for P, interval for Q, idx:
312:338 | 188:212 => 0.702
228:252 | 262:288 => 0.719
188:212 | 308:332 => 0.727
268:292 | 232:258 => 0.740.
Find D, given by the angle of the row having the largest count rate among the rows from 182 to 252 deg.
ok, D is 215 deg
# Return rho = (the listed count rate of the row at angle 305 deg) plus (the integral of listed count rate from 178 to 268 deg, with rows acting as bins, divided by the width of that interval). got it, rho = 5.6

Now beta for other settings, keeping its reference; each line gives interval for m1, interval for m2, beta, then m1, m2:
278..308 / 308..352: -0.55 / 0.19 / 0.42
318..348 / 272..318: 0.84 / 0.33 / 0.18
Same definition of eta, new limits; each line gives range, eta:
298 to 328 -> 0.89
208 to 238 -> 1.13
